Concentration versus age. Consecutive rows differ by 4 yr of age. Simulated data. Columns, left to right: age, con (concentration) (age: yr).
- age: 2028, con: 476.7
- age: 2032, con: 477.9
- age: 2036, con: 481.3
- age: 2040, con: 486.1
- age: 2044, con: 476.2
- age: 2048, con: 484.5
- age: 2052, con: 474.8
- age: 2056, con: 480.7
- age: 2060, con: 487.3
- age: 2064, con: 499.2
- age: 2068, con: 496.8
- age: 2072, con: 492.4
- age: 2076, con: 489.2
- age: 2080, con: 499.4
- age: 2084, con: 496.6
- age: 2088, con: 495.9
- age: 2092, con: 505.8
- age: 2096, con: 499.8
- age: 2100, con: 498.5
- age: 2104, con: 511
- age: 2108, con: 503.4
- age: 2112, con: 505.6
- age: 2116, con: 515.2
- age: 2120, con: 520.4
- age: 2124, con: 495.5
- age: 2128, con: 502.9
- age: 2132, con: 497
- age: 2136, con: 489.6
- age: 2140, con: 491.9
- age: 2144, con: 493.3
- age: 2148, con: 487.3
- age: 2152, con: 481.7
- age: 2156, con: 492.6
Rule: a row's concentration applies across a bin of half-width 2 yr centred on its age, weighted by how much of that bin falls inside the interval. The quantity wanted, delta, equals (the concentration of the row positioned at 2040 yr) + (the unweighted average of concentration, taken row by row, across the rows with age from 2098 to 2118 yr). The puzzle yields 993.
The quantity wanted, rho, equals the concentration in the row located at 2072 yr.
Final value 492.4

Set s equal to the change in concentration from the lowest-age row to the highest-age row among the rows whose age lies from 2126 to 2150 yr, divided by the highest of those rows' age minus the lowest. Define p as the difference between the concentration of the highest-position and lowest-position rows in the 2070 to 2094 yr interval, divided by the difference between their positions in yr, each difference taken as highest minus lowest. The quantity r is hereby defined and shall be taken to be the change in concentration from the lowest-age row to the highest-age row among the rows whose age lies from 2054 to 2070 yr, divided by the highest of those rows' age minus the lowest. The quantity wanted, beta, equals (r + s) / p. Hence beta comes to 0.8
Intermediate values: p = 0.7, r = 1.3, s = -0.8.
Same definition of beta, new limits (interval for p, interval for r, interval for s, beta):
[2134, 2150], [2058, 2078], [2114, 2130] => 4.7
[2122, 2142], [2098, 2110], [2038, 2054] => 1.5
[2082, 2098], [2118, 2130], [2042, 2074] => -6.0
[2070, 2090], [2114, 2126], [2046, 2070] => -8.4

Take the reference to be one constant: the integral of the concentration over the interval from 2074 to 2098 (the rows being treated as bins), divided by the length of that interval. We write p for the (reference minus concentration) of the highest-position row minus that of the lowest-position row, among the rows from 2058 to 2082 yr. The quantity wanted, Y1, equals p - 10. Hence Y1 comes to -22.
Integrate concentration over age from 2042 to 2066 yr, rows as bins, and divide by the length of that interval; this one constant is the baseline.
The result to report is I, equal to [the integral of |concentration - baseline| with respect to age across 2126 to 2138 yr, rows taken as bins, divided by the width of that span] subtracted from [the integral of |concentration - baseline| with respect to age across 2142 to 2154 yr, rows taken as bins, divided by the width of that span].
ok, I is -8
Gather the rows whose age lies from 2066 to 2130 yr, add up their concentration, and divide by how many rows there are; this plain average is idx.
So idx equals 501.8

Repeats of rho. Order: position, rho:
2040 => 486.1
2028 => 476.7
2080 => 499.4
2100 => 498.5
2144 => 493.3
